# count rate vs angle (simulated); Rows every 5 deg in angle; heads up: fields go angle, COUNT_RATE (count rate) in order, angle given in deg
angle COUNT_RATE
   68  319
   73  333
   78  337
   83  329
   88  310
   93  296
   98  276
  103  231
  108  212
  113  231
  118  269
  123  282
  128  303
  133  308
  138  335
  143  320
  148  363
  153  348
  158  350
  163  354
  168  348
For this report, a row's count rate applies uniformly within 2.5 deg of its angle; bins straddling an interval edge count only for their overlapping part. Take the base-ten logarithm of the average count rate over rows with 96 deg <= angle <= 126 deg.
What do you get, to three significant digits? 2.40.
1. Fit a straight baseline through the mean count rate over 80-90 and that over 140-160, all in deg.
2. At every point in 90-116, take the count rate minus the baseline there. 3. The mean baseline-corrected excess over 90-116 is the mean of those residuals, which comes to -77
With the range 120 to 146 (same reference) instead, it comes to -29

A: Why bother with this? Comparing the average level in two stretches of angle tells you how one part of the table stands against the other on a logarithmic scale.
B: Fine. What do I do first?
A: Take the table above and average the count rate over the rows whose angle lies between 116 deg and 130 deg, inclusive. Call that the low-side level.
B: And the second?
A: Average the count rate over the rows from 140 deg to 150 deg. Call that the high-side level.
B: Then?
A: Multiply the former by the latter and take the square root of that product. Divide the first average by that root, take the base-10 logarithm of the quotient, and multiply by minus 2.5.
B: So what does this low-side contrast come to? 0.10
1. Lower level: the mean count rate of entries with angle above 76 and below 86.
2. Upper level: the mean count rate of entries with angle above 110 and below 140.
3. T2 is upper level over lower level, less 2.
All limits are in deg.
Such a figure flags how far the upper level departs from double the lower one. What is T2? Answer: -1.14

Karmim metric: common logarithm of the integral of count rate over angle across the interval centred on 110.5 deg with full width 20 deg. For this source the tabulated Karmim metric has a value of 3.67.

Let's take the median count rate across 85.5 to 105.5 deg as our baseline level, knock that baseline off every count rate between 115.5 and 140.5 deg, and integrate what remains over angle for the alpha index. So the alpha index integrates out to 335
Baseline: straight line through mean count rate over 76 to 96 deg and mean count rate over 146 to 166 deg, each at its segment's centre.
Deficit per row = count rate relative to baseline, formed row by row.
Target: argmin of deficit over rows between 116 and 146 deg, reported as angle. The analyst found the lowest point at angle 118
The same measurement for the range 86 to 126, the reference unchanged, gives 108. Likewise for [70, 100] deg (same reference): 98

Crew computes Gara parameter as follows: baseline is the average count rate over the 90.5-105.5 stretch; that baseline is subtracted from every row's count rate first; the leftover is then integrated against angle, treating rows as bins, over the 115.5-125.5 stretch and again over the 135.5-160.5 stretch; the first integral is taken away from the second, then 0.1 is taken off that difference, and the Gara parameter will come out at 1810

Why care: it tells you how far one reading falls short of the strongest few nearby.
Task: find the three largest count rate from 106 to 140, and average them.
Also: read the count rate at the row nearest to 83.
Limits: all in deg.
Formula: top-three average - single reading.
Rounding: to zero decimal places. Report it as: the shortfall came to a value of -14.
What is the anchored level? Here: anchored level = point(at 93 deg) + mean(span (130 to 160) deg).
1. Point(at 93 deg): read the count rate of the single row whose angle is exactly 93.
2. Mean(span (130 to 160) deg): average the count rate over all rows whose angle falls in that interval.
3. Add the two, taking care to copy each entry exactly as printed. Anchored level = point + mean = 633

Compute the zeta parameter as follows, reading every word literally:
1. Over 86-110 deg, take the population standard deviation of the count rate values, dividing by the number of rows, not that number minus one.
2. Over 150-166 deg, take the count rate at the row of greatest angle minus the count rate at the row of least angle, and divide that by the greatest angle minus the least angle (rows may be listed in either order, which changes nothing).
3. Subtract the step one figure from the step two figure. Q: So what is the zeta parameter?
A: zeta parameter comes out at -37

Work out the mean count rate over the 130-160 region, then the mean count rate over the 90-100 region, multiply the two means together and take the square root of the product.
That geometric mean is 311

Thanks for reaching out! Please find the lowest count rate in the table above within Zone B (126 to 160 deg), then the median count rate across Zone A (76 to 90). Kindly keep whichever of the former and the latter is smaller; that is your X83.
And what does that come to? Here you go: 303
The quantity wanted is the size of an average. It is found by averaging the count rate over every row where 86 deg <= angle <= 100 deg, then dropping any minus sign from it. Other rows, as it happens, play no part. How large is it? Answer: 294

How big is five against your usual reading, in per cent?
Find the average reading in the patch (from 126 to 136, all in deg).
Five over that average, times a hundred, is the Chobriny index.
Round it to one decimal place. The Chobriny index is 1.6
